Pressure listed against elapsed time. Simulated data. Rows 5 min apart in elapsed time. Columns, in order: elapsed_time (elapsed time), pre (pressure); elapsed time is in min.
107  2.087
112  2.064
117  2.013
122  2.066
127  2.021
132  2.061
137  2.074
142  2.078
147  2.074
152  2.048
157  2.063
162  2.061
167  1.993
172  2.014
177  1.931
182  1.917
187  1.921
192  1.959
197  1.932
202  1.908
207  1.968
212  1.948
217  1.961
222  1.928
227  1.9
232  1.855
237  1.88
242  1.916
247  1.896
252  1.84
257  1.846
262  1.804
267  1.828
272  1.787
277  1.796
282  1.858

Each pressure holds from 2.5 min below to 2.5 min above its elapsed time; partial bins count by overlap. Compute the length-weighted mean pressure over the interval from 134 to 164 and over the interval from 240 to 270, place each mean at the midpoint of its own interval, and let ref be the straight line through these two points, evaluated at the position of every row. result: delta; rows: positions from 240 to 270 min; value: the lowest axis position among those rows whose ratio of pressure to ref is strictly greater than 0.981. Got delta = 242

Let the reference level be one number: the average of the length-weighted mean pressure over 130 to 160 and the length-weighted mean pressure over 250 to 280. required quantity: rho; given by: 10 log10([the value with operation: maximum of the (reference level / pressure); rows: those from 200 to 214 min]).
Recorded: 0.08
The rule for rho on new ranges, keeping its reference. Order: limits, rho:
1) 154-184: 0.06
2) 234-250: 0.14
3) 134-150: -0.29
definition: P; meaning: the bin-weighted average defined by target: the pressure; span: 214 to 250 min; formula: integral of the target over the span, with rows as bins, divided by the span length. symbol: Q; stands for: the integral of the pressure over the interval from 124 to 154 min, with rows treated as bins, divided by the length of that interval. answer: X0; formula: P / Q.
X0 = 0.92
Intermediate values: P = 1.90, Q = 2.06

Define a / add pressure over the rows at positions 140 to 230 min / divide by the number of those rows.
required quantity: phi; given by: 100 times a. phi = 198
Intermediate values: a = 1.98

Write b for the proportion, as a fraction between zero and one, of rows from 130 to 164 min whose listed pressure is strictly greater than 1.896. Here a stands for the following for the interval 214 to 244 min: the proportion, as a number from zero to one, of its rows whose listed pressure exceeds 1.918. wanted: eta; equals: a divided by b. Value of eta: 0.33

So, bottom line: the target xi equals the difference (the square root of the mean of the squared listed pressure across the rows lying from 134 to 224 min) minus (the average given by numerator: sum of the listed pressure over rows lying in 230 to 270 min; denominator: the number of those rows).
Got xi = 0.13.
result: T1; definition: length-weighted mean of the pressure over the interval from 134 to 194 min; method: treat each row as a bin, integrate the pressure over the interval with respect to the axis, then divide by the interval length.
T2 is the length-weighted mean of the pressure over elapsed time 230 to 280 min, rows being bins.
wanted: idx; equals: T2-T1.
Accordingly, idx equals -0.17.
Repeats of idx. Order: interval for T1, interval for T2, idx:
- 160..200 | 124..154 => 0.10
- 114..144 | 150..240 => -0.10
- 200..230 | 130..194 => 0.08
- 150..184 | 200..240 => -0.09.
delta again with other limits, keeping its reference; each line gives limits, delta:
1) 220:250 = 222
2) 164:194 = 167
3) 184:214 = 192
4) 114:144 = 132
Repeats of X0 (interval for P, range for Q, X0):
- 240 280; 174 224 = 0.95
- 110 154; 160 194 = 1.04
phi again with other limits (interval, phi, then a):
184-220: 194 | 1.94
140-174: 205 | 2.05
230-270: 186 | 1.86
